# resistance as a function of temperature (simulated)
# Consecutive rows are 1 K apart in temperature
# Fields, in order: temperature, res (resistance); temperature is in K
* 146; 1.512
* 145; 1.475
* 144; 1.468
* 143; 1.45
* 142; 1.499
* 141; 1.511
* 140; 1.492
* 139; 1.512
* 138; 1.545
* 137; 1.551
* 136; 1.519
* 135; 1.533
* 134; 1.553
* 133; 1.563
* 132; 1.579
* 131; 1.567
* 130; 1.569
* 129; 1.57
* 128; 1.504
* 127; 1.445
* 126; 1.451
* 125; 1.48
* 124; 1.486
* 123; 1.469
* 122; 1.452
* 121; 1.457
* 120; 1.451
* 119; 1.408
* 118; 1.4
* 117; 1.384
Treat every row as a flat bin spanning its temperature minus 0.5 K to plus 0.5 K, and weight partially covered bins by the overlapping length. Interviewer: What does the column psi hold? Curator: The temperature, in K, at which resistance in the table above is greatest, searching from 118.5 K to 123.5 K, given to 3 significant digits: 123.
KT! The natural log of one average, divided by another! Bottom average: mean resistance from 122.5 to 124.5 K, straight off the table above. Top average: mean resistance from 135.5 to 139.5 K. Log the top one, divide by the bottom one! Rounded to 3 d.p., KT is 0.289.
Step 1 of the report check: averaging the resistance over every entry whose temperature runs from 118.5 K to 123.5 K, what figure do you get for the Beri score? 1.45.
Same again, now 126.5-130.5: 1.52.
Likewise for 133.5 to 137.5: 1.54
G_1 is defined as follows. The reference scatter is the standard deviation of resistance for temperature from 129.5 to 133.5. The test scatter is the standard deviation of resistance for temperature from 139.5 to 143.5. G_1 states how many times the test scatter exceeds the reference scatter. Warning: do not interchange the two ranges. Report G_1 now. 3.9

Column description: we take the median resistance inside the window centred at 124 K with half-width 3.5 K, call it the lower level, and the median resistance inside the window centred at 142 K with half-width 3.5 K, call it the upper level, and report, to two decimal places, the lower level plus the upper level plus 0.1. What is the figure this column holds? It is 3.05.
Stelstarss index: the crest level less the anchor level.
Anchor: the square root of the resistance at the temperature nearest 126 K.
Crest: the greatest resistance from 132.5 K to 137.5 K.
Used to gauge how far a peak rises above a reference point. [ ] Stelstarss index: 0.36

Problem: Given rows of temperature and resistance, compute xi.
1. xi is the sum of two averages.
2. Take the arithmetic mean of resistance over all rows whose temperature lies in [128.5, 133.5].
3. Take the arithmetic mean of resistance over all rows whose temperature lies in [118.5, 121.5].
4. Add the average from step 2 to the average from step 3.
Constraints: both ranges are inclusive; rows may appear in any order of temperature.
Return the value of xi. 3.01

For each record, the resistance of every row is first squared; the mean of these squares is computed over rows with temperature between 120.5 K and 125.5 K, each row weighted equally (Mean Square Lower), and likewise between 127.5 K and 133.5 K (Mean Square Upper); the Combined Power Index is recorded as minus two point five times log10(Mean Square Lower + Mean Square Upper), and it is -1.65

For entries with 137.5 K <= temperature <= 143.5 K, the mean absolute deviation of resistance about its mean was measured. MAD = 0.021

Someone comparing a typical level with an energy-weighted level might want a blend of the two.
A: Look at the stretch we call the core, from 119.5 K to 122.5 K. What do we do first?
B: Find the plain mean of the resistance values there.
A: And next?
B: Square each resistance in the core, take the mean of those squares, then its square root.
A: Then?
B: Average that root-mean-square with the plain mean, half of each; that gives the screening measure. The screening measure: 1.45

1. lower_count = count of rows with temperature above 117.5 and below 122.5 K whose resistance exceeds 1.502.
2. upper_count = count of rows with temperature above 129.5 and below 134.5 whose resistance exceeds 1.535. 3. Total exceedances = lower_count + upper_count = 5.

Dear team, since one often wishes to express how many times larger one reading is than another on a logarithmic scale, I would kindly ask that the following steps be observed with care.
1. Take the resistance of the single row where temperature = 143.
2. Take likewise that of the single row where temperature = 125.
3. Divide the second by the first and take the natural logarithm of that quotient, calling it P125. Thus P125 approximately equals 0.020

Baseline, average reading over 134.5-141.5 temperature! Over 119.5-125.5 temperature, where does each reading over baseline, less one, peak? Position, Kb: 124 K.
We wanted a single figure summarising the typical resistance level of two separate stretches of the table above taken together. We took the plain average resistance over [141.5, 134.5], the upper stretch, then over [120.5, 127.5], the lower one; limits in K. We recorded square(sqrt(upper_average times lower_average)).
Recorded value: 2.23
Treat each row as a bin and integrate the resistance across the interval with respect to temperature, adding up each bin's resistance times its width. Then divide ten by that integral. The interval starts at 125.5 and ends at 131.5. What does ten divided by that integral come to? 1.1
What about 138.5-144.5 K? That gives 1.1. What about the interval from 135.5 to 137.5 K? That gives 3.3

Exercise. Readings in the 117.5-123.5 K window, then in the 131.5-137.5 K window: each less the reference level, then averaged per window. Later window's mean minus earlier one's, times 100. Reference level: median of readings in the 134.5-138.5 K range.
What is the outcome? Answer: 11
